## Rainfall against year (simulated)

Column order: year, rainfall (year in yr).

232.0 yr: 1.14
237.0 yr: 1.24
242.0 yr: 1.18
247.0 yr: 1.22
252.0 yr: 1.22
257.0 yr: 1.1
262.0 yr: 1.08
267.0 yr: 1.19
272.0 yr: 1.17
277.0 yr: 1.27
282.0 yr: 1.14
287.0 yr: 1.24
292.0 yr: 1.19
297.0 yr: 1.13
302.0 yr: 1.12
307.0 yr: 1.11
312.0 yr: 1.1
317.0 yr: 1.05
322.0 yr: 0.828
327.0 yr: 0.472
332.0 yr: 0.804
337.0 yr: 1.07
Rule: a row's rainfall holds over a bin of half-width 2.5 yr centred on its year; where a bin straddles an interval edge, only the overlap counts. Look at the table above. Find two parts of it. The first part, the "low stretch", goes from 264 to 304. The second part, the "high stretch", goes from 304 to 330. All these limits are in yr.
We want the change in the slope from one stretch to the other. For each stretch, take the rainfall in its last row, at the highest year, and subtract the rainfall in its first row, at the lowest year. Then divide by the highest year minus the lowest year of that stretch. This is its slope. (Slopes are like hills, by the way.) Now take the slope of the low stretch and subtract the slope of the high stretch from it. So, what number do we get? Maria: 0.030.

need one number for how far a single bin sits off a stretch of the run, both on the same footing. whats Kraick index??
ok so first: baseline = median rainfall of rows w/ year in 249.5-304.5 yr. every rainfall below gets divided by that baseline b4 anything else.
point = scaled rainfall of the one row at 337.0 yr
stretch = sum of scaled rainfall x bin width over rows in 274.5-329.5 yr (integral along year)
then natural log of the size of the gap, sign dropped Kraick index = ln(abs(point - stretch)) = 3.89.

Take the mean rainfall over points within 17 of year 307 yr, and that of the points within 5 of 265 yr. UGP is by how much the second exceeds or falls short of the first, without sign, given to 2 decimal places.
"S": 0.06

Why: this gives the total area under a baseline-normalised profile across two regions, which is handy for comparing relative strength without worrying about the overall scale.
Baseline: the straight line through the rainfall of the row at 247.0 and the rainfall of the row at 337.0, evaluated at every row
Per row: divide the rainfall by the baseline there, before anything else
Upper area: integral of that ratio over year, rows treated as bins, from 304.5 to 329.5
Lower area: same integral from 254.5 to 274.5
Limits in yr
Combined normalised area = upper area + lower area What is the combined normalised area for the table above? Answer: 40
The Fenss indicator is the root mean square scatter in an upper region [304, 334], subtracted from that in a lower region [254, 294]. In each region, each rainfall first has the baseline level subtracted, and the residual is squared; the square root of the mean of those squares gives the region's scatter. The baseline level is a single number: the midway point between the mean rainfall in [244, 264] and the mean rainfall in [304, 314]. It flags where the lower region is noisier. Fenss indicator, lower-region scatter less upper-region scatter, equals -0.25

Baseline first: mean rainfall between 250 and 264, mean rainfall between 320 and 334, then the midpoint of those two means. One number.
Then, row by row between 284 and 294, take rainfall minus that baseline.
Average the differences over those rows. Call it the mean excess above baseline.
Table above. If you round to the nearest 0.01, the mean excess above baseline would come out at 0.30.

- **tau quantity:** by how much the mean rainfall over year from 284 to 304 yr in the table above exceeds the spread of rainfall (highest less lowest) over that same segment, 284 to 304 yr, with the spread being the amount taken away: 1.05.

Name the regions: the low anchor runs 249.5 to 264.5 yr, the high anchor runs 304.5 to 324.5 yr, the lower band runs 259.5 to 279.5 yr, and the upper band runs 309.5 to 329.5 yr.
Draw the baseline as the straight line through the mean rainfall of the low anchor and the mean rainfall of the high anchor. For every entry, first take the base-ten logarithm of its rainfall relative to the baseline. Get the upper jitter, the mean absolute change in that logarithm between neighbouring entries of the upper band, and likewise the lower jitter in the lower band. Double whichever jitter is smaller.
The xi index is 0.06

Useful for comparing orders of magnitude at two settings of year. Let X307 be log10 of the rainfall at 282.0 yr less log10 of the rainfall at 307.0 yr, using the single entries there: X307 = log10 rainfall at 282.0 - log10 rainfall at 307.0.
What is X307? 0.012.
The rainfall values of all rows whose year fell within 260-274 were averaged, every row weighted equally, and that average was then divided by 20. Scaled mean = 0.057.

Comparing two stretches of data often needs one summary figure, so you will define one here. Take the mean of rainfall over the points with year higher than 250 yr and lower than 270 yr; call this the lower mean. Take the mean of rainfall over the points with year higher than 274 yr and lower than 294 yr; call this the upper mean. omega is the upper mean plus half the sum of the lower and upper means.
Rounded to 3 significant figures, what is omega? 2.39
